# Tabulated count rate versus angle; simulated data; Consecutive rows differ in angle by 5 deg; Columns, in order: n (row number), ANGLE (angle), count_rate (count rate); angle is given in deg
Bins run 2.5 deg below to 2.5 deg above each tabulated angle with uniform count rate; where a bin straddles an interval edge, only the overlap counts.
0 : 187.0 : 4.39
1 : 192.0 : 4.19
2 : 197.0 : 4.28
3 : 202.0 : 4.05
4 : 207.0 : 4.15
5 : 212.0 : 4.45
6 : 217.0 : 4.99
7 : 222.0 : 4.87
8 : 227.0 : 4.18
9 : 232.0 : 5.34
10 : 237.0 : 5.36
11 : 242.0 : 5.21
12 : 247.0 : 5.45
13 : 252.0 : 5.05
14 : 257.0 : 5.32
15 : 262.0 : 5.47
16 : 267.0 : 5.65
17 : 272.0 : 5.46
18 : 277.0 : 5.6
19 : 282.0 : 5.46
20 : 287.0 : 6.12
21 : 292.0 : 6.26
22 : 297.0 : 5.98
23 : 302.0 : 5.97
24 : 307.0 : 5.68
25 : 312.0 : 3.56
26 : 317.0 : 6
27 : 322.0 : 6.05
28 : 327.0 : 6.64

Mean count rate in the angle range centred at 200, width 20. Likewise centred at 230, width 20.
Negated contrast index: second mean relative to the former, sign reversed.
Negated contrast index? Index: -1.18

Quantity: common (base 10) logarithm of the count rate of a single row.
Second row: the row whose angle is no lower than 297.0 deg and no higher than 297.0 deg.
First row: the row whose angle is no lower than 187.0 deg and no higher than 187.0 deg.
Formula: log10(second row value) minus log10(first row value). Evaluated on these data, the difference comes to 0.13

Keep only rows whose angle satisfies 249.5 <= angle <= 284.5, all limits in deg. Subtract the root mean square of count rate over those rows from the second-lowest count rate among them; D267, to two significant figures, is -0.11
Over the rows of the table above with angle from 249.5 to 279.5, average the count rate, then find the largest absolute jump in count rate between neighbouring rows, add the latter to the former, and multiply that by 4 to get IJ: 22.8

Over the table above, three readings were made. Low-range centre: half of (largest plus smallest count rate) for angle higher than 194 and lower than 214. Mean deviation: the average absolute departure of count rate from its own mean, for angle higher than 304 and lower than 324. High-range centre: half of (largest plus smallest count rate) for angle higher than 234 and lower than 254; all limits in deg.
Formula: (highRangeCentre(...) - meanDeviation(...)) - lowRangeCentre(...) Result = 0.12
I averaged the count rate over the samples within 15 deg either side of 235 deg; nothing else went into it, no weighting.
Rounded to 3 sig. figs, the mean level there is 5.07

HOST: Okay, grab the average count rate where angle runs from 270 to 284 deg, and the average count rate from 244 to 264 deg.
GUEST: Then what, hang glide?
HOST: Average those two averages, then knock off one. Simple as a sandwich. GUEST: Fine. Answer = 4.4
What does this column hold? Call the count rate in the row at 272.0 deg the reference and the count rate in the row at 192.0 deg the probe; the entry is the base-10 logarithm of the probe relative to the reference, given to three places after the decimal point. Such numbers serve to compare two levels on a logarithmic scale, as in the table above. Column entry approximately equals -0.115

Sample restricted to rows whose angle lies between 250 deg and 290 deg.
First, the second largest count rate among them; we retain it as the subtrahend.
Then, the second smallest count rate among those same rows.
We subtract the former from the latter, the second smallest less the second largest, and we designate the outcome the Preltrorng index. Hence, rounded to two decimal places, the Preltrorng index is -0.33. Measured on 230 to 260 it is -0.15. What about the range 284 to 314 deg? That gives -0.44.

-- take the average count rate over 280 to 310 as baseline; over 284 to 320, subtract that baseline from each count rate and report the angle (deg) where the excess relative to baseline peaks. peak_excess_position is 292.0 deg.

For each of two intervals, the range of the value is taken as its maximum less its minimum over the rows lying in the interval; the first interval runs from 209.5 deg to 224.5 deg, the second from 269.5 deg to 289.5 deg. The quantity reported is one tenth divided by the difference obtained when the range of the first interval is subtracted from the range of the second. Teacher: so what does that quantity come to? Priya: 0.83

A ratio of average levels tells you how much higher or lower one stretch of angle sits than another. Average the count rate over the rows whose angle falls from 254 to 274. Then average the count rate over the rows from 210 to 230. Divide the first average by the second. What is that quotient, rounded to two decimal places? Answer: 1.18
